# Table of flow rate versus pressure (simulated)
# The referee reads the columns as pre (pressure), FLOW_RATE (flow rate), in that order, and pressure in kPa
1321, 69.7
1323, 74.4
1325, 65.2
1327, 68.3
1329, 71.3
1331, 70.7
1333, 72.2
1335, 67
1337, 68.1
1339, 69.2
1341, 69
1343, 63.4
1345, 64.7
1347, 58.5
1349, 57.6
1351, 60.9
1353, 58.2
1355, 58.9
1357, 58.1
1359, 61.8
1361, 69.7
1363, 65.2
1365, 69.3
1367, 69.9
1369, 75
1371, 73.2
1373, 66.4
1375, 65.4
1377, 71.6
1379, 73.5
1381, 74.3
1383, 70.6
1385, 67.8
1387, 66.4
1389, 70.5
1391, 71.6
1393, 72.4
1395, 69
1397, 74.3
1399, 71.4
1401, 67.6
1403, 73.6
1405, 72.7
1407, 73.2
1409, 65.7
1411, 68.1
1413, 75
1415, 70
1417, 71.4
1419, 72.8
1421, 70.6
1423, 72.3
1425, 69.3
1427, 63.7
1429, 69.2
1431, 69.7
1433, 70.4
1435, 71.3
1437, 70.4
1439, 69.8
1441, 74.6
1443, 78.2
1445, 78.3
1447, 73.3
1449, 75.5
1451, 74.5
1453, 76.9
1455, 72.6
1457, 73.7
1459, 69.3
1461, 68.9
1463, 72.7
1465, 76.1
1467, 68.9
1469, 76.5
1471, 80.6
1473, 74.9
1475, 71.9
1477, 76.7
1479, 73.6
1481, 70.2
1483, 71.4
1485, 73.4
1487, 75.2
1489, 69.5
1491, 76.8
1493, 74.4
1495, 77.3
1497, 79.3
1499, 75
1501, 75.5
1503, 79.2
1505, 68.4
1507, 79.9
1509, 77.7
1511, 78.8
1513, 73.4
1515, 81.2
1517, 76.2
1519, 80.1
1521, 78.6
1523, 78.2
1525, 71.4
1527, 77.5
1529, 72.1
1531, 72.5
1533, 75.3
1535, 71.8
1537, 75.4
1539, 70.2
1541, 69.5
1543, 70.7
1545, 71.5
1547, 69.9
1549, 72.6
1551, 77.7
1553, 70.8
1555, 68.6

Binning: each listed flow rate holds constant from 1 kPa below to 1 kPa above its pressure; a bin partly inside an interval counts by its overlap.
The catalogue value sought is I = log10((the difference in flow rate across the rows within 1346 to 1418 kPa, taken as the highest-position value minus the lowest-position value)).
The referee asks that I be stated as 1.11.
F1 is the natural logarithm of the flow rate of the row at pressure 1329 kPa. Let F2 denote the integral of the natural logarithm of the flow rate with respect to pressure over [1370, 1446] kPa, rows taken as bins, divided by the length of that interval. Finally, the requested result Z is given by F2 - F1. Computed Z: -0.01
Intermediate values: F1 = 4.27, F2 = 4.261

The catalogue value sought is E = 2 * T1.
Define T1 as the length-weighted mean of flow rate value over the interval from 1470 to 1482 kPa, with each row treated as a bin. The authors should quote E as 149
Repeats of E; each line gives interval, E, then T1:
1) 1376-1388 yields 141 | 71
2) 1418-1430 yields 139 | 70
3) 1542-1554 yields 144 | 72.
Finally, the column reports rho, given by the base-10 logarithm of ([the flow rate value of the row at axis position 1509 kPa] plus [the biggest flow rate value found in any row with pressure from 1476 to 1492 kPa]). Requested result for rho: 2.19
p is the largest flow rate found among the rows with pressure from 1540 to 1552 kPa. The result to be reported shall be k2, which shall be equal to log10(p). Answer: 1.89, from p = 77.7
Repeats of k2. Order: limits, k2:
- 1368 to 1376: 1.88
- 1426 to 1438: 1.85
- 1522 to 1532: 1.89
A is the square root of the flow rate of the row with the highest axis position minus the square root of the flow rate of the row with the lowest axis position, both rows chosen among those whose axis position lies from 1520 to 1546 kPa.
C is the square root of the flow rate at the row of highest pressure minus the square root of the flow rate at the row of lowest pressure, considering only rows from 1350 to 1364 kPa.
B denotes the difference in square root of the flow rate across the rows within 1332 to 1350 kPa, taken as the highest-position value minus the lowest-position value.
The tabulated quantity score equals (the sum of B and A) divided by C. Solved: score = -5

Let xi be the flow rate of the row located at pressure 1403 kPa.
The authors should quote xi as 73.6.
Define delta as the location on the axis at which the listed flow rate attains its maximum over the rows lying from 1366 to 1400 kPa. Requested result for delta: 1369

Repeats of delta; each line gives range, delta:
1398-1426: 1413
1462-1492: 1471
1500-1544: 1515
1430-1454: 1445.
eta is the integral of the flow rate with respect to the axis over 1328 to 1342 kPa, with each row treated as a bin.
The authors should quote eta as 975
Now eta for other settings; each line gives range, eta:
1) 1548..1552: 301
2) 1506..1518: 934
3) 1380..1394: 987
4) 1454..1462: 569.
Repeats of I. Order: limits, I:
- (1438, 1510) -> 0.90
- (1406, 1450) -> 0.36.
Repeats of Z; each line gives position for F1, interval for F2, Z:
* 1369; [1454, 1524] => 0.00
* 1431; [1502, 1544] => 0.07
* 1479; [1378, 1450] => -0.03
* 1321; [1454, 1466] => 0.03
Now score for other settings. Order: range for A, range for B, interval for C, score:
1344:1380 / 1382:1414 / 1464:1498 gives 4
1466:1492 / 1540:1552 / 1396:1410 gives -2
